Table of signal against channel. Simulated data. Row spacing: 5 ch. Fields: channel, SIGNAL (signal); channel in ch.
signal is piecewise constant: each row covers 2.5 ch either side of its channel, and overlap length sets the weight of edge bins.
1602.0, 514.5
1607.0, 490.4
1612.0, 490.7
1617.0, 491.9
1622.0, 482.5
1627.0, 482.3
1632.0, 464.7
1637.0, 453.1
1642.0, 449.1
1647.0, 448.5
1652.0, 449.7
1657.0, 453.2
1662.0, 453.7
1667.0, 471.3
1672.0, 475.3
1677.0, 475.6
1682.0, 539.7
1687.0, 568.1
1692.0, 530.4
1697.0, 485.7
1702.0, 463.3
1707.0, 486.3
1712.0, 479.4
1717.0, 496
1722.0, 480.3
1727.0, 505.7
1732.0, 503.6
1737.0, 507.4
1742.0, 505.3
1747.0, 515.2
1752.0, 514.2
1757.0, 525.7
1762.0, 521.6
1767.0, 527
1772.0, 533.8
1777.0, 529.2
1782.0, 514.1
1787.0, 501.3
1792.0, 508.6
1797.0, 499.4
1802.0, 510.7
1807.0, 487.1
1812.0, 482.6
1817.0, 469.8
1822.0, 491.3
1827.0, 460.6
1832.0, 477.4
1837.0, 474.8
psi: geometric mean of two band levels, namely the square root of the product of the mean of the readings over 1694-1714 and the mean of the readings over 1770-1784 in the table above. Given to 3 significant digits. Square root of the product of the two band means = 502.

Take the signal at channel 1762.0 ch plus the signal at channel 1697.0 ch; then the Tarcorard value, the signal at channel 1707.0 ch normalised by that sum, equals 0.48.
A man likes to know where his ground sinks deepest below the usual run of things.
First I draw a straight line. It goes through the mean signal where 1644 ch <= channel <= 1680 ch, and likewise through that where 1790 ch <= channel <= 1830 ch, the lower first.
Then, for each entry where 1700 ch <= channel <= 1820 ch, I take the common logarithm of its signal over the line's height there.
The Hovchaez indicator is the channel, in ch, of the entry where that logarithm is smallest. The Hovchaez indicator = 1817.0 ch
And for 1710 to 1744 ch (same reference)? 1722.0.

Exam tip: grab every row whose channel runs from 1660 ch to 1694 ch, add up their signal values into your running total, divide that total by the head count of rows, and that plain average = 502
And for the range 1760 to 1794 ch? 519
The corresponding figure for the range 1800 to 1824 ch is 488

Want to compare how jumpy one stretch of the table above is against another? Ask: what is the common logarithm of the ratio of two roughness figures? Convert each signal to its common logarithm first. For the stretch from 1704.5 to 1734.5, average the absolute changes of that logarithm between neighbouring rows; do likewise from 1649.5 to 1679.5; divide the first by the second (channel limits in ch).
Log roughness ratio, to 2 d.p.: 0.39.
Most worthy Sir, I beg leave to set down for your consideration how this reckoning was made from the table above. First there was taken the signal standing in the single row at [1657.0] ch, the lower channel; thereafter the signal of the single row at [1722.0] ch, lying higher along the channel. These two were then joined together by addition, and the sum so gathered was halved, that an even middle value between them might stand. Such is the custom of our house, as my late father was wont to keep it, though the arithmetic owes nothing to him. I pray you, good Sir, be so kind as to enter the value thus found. 467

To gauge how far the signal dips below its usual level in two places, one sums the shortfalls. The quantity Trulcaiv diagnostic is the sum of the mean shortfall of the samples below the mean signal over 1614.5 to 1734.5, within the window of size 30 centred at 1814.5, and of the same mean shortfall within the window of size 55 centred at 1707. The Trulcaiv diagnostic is -21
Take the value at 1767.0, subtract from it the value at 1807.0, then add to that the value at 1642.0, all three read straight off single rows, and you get 489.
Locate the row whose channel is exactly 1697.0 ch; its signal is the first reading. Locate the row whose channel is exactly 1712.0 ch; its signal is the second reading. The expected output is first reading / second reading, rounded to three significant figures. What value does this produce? 1.01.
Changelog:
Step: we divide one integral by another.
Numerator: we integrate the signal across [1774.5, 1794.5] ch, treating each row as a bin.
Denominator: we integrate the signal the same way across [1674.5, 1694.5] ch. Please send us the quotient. 1.0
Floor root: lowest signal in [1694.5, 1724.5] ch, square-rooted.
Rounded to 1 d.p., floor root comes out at 21.5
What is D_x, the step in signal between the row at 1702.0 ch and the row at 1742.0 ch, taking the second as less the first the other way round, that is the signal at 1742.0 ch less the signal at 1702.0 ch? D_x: 42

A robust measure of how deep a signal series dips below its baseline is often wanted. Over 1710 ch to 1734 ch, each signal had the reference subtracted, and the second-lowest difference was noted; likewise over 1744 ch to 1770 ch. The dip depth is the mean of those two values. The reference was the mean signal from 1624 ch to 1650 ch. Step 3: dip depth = 38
